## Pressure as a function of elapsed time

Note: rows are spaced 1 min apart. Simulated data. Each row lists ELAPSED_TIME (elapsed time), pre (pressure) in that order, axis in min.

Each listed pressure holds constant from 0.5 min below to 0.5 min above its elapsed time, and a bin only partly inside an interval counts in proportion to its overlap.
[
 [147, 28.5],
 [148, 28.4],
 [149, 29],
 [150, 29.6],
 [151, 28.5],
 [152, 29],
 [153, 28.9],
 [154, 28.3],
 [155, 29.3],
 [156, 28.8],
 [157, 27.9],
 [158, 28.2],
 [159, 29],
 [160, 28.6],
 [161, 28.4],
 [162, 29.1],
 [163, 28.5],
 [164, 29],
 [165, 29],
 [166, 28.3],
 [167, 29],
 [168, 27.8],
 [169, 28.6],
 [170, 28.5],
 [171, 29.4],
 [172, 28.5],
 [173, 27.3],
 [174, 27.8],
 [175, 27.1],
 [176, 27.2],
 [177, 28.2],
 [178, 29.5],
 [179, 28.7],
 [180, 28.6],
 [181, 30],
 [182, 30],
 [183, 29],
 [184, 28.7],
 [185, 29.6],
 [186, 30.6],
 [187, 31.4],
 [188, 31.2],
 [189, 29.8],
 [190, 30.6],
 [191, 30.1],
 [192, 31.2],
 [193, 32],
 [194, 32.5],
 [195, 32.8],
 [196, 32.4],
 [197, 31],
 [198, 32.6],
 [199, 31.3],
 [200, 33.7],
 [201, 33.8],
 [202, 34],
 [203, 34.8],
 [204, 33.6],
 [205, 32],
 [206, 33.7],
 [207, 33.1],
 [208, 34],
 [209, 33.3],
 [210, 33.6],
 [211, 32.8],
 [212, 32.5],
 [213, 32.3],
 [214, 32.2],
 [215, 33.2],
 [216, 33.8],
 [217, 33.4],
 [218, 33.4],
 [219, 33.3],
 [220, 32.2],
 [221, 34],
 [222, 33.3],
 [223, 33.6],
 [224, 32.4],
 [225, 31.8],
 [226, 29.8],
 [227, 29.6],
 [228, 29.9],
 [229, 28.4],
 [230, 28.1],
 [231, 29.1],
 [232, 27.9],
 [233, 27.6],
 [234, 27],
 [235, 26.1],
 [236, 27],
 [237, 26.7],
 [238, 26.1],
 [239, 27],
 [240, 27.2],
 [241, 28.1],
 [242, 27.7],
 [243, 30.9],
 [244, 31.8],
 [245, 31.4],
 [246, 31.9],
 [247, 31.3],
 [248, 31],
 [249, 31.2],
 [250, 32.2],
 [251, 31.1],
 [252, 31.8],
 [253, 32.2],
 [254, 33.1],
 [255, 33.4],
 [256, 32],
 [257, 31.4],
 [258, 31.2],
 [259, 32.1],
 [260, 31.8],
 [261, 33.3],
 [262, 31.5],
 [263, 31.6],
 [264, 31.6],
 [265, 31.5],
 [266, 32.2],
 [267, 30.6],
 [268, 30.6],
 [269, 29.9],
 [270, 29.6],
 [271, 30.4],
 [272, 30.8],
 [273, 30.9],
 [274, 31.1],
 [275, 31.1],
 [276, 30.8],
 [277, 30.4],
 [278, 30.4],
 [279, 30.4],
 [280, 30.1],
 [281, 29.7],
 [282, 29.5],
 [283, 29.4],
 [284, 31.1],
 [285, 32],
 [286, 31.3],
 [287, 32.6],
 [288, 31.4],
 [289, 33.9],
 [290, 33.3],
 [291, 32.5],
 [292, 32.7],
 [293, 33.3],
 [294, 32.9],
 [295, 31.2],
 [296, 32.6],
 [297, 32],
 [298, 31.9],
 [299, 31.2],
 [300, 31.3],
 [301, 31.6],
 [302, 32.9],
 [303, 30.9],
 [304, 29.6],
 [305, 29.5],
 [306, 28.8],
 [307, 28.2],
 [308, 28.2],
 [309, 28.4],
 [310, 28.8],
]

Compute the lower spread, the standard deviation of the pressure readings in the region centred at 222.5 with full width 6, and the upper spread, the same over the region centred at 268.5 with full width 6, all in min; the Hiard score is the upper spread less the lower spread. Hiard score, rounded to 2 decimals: 0.03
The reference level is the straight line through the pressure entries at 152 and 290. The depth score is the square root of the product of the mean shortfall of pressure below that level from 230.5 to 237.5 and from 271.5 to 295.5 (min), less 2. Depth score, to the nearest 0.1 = 0.7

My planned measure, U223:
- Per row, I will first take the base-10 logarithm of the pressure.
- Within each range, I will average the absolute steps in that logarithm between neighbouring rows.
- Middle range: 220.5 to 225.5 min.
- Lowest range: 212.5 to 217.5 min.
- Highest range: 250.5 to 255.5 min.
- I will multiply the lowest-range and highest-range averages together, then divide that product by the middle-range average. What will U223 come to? 0.0058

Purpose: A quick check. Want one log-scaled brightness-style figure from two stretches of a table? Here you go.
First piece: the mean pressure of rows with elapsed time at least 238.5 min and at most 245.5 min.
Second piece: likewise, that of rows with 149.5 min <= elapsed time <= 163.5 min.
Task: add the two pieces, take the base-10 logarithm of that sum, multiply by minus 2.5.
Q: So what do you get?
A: -4.41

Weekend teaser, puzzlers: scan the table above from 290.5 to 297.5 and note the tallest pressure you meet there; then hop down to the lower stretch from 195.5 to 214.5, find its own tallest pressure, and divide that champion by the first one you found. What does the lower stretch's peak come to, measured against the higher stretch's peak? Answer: 1.05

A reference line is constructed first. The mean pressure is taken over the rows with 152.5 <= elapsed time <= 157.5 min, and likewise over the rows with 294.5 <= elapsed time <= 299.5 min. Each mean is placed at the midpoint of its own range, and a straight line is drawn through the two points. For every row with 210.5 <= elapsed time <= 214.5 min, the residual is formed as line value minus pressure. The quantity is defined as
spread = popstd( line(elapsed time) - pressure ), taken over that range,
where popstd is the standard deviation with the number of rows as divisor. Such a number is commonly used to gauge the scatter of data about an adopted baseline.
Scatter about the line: 0.3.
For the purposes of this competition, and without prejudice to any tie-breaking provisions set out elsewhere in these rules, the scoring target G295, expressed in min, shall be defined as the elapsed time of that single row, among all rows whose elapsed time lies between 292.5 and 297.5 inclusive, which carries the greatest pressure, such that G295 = 293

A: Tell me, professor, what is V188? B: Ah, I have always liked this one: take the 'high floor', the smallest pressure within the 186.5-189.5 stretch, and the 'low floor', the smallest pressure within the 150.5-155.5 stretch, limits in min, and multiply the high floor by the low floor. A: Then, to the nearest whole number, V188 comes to 843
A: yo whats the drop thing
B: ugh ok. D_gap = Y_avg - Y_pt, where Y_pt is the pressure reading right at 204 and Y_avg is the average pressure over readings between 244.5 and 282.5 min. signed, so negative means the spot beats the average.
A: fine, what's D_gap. -2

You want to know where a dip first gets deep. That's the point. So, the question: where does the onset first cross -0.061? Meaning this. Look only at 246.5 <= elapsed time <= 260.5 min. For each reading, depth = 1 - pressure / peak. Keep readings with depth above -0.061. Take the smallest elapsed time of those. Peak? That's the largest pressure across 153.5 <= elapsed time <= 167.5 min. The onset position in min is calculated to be 248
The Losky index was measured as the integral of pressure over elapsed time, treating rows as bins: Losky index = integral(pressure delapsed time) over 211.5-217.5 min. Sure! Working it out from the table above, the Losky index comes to 197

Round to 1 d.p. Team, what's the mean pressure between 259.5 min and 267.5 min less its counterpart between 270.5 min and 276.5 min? 0.9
